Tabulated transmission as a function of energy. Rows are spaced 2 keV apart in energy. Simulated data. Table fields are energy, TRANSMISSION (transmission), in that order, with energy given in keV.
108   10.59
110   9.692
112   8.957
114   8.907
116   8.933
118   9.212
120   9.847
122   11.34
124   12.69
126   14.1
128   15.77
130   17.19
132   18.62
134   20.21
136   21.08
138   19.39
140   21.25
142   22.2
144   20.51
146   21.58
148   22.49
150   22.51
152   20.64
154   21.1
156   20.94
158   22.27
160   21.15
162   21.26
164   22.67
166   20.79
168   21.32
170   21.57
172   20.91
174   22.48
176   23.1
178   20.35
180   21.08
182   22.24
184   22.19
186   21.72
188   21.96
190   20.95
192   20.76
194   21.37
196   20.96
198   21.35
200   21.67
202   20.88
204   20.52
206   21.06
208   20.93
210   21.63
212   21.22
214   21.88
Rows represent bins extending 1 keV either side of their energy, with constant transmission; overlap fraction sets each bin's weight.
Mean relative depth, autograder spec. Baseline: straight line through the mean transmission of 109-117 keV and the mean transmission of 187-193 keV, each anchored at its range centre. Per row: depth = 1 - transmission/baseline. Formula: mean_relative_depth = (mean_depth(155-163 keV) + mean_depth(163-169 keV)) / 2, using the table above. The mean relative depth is -0.27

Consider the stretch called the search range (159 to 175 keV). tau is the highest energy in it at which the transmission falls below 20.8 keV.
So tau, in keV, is 166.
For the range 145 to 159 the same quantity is 152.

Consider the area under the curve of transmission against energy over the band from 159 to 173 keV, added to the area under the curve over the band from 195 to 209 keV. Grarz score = 594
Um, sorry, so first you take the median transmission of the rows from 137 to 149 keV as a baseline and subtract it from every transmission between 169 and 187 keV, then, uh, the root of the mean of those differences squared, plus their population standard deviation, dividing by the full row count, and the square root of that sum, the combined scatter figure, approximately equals 1.3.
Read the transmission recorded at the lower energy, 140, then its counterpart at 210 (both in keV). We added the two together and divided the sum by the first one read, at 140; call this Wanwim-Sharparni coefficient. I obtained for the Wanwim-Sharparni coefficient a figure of 2.02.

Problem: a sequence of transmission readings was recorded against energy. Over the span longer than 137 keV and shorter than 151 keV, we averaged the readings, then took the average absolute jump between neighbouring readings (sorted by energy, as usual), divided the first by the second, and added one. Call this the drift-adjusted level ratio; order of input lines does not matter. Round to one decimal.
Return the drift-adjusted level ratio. 20.8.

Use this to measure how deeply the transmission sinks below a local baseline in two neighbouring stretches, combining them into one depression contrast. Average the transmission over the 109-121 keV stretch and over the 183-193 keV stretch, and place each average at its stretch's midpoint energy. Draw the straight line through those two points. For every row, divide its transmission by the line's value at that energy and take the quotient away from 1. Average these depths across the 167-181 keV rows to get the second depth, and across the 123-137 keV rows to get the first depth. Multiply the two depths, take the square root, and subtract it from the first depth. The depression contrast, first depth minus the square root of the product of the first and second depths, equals -0.68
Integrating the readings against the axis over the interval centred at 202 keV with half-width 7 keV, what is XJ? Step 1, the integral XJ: 295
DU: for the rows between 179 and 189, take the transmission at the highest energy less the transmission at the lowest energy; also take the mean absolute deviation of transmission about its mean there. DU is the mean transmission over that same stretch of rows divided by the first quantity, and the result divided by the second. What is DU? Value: 71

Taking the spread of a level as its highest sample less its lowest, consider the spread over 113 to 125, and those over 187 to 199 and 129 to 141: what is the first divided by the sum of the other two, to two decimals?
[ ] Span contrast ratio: 0.72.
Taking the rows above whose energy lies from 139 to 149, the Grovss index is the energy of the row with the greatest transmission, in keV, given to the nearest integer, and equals 148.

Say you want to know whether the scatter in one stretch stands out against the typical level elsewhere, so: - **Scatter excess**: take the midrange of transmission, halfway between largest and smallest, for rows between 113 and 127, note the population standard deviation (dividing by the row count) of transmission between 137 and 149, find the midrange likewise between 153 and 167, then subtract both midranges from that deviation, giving -32.2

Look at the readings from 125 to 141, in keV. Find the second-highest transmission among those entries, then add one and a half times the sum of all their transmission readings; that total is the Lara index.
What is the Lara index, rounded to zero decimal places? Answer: 242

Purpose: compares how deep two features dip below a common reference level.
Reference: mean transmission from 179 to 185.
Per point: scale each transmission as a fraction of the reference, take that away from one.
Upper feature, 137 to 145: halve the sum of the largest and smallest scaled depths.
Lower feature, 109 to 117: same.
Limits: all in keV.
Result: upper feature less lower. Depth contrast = -0.5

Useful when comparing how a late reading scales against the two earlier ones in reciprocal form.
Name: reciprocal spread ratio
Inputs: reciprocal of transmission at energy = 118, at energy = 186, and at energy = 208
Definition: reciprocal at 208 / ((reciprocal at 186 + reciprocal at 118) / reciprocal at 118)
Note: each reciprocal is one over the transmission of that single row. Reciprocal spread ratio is 0.034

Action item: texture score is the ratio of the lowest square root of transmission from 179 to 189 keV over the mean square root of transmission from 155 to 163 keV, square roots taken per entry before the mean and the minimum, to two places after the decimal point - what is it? 0.99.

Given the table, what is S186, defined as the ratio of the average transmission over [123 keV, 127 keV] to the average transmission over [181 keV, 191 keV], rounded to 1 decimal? 0.6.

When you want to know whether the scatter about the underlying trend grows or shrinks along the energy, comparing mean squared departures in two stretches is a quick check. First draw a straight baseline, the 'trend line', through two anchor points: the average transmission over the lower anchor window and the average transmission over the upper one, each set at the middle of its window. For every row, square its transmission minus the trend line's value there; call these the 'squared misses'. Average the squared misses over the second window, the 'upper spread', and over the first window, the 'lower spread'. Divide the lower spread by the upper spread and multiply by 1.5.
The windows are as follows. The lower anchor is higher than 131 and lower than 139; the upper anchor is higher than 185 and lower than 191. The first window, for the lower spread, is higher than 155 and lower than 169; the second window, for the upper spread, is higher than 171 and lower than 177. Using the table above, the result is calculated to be 1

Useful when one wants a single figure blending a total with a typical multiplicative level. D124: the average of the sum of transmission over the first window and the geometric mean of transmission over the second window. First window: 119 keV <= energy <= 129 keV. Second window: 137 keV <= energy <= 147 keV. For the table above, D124 42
